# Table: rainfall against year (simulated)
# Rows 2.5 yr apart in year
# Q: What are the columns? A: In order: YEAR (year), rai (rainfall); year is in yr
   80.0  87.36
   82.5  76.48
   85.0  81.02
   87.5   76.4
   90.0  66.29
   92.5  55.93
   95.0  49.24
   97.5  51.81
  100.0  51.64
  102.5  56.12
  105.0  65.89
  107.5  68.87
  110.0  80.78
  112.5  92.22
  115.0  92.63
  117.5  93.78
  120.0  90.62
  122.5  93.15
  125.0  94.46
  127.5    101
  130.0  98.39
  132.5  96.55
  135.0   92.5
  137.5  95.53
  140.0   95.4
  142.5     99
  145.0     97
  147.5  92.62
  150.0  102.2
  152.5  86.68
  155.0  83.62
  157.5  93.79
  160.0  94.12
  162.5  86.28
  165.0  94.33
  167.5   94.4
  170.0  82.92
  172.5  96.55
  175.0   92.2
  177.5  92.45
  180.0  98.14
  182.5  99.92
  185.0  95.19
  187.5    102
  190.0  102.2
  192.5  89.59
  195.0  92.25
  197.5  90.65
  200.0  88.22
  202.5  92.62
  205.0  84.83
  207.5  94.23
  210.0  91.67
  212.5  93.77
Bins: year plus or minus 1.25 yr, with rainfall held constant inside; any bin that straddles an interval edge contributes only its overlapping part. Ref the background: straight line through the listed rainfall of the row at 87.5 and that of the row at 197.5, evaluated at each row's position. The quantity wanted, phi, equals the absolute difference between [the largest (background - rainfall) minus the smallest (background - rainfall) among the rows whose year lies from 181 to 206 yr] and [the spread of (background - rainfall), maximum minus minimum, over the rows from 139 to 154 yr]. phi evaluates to 4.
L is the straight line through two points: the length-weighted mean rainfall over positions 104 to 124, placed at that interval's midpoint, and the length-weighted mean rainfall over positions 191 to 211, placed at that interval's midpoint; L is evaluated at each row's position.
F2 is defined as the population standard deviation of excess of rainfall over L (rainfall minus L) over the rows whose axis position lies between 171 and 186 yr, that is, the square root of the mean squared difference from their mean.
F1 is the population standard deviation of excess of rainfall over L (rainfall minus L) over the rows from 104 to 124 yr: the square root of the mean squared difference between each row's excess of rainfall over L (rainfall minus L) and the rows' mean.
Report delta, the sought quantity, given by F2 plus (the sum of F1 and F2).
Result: 16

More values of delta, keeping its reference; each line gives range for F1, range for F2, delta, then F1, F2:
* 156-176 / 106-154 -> 18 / 4.4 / 7.0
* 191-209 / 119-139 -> 9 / 2.9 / 3.0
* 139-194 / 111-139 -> 11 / 5.4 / 2.7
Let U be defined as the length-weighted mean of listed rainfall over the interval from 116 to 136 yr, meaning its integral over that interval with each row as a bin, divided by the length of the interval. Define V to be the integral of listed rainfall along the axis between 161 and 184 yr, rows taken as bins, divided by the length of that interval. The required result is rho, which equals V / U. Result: 0.98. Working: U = 95.1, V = 93.1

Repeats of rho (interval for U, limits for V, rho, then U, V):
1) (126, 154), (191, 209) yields 0.94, 96.0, 90.5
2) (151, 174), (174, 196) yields 1.06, 90.4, 96.1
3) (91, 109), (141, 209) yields 1.62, 57.5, 93.3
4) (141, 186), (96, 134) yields 0.87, 93.4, 81.7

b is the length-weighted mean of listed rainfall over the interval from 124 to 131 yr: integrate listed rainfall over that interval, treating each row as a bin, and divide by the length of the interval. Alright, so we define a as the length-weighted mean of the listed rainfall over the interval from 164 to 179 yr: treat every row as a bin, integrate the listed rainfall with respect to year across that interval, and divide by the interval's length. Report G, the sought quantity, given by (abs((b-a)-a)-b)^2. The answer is 137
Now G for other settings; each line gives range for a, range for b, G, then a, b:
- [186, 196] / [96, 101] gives 8092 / 97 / 52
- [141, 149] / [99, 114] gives 2795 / 96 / 70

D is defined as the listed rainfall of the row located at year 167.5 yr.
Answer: 94.4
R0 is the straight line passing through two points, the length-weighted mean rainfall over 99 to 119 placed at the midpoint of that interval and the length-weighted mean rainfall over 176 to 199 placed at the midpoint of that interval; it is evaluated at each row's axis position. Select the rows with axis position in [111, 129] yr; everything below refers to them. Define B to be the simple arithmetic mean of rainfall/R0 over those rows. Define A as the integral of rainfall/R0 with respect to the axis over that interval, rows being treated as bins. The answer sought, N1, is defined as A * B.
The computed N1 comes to 25.7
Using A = 21.5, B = 1.20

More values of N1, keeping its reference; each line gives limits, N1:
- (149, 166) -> 18.4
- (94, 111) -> 11.3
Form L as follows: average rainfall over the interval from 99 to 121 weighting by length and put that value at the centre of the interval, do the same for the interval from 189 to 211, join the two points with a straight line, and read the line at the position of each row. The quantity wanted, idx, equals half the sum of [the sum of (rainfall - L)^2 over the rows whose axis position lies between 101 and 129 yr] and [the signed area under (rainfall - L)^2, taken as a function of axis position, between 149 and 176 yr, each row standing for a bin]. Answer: 2045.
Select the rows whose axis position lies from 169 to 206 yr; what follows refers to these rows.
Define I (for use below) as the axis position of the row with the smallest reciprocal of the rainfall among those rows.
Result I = 190.0 yr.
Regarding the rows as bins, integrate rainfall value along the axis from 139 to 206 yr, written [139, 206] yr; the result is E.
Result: 6253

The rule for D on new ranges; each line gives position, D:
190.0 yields 102.2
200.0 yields 88.22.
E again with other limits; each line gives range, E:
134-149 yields 1433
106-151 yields 4183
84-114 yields 1993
